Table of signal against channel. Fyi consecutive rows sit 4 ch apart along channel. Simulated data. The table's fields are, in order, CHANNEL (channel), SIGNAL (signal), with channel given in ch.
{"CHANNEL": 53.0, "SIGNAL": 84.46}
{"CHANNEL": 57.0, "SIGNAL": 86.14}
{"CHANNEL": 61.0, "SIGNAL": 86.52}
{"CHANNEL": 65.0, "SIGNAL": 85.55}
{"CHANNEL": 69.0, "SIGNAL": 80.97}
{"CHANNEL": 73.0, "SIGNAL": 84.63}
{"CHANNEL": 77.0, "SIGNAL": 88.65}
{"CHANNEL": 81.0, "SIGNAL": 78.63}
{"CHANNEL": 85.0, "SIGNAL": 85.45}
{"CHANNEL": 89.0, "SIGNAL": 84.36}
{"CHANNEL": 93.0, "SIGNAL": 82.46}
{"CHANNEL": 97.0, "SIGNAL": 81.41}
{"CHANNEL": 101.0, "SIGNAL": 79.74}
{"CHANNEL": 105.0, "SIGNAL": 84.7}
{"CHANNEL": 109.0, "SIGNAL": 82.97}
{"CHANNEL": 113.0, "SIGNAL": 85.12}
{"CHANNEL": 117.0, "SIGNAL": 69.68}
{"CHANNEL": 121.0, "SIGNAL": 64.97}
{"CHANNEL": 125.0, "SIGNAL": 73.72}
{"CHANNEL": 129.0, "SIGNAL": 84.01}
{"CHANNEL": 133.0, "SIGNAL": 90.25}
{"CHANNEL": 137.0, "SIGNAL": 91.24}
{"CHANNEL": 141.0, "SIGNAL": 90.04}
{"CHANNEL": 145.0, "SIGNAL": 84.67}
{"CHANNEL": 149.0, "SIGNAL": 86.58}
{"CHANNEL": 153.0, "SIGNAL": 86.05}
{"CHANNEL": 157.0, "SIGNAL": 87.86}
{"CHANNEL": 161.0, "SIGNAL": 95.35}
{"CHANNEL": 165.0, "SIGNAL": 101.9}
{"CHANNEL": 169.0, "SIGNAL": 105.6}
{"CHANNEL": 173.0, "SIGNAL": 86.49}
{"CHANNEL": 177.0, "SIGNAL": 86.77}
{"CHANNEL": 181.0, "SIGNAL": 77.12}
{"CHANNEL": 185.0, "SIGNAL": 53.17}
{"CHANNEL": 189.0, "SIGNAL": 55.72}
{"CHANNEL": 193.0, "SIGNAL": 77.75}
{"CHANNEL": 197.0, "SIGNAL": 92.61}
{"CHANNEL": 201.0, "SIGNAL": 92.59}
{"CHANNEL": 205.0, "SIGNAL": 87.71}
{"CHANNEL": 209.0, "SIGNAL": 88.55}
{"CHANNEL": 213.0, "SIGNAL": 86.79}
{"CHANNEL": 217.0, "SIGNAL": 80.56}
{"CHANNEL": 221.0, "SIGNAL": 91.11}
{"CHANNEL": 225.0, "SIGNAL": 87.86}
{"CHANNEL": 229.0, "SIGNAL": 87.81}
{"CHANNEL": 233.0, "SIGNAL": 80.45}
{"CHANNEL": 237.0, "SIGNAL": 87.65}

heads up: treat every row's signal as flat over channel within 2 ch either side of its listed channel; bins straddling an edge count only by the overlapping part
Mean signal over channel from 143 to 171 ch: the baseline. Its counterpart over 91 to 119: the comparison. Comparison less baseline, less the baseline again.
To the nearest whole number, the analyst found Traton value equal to -104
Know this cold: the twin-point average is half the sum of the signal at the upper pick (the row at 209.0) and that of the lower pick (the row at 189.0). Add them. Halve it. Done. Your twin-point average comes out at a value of 72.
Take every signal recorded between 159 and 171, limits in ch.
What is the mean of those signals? 101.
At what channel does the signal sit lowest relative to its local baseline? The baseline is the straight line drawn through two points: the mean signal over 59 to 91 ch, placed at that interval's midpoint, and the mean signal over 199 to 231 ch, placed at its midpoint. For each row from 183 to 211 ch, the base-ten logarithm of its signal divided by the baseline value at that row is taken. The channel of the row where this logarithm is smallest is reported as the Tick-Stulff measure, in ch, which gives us 185.0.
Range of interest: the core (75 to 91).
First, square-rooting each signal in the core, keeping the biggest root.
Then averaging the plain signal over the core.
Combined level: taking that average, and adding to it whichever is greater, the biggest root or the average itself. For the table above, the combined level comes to 169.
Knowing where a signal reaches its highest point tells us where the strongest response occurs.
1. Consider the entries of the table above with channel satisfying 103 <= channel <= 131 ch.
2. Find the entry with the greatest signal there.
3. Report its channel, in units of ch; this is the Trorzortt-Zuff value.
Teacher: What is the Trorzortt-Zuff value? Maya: 113.0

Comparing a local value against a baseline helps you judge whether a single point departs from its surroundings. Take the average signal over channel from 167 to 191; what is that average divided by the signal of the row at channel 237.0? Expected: 0.88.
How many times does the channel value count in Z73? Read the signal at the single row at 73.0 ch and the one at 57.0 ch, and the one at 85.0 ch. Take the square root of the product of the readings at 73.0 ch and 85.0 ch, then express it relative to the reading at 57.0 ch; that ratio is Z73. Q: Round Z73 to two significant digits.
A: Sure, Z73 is 0.99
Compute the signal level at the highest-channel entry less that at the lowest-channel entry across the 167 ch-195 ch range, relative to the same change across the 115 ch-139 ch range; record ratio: -1.3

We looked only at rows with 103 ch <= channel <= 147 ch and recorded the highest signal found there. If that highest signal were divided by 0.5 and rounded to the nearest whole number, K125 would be 182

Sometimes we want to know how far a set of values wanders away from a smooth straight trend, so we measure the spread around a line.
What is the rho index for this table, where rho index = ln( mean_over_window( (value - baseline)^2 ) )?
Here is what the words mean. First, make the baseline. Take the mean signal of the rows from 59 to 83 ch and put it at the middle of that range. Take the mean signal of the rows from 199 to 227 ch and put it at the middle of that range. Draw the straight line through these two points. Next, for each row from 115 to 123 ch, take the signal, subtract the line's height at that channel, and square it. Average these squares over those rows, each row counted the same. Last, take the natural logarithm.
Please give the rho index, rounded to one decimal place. 5.8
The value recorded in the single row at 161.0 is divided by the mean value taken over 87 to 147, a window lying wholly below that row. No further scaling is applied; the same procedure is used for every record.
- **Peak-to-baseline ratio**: 1.16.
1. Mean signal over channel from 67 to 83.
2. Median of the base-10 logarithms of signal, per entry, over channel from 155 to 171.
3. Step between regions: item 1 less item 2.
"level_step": 81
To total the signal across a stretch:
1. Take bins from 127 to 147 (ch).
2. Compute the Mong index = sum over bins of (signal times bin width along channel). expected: 1761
